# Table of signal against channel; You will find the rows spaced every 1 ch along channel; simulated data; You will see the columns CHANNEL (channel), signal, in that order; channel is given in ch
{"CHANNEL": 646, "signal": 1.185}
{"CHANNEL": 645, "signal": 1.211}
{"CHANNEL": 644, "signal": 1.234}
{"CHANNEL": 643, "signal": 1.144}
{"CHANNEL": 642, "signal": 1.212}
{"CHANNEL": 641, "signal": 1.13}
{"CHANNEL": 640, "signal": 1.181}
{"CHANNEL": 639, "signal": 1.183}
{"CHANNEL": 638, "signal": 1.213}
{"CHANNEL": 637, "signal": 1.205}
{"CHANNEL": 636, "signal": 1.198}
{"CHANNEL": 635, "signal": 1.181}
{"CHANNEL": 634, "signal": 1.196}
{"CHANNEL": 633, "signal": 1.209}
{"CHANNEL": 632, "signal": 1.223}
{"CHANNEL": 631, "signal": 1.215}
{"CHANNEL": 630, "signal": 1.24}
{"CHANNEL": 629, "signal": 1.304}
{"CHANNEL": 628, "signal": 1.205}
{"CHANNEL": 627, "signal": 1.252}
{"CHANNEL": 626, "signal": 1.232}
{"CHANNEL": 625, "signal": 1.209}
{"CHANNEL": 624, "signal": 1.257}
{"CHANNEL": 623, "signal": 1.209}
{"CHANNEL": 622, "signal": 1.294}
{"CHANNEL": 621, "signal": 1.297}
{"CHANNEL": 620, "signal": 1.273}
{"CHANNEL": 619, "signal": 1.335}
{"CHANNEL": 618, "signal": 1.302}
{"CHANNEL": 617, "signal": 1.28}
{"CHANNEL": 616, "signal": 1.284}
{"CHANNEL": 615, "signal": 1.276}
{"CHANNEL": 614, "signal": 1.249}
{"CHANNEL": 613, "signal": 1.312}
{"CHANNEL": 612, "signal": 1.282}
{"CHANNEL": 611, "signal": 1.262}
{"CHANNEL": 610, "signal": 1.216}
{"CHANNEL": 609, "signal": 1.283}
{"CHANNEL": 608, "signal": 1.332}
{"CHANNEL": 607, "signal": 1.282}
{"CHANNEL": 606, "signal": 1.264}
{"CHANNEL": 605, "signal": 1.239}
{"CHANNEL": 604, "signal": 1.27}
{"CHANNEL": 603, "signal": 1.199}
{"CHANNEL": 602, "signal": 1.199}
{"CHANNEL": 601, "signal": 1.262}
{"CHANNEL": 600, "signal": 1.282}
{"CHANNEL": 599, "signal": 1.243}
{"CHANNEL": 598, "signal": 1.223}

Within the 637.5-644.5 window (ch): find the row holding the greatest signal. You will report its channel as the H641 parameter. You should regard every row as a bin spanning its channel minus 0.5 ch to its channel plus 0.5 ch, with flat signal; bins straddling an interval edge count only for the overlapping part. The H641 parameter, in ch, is 644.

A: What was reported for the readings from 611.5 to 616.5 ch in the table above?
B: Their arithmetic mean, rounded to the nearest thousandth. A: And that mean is 1.281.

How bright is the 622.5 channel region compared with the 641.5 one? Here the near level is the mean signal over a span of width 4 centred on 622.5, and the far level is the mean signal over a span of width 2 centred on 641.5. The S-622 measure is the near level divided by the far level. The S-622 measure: 1.08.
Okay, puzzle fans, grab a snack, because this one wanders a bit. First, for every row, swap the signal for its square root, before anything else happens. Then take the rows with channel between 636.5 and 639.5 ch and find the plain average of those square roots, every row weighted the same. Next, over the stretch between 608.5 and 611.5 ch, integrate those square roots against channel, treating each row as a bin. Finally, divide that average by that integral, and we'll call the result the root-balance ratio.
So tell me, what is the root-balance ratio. 0.326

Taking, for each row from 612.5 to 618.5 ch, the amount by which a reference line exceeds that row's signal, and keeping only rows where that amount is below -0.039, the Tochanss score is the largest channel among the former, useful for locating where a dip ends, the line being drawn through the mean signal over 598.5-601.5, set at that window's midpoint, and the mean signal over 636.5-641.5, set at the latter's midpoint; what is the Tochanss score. 618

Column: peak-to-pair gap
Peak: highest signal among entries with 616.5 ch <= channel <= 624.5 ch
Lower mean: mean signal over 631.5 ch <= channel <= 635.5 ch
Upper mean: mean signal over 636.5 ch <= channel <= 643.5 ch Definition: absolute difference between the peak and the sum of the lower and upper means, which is 1.05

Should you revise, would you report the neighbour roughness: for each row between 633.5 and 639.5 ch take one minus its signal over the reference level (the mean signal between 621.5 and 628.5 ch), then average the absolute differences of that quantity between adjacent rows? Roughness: 0.012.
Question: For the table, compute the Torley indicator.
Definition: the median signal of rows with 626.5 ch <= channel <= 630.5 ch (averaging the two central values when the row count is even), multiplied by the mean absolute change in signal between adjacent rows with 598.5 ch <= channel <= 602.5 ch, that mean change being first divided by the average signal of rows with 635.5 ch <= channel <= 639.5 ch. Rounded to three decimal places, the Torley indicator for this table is 0.042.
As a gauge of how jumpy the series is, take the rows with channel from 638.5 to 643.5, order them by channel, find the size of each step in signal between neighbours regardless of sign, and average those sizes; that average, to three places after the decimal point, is 0.051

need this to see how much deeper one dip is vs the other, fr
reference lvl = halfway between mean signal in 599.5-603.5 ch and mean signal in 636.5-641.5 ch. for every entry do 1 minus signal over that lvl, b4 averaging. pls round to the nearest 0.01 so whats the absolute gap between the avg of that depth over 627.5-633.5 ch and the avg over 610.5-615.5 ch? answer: 0.04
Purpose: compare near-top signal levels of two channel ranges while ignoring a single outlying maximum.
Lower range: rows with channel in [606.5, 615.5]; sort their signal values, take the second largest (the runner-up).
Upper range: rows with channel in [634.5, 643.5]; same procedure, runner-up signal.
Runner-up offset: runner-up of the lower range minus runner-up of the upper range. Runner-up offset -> 0.10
